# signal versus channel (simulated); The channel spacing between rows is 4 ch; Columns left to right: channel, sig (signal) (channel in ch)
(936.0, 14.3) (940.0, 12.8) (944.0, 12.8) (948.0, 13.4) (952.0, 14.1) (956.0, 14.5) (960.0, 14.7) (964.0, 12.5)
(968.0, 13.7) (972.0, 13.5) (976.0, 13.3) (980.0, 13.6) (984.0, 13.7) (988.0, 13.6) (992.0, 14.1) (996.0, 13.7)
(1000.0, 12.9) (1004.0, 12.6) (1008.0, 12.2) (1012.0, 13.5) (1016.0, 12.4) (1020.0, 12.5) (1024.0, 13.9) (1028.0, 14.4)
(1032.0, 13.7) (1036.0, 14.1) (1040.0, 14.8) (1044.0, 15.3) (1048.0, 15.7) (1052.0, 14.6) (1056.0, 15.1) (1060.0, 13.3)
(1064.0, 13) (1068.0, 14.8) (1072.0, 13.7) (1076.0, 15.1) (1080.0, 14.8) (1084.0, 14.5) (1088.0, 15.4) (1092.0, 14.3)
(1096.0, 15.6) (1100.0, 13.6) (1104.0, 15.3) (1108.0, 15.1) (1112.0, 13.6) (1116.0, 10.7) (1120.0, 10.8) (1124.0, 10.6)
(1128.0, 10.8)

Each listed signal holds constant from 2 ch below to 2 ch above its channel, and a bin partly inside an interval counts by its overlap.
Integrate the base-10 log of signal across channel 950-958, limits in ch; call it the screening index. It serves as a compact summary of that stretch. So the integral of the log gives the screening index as 9.2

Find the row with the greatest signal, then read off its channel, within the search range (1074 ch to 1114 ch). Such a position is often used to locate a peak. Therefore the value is 1096.0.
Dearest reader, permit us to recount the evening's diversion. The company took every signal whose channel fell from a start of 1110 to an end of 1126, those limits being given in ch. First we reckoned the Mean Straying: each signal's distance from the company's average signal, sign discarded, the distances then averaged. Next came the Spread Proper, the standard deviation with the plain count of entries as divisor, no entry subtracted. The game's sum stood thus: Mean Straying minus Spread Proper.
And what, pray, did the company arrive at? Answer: -0.17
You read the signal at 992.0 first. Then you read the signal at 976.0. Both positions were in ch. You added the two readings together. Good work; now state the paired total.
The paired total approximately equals 27.4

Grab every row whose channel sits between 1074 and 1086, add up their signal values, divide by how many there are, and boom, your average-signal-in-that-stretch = 14.8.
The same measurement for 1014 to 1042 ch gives 13.7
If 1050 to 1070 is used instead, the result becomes 14.2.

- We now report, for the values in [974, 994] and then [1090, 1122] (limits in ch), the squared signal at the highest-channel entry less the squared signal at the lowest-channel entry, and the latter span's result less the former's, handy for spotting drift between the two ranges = -110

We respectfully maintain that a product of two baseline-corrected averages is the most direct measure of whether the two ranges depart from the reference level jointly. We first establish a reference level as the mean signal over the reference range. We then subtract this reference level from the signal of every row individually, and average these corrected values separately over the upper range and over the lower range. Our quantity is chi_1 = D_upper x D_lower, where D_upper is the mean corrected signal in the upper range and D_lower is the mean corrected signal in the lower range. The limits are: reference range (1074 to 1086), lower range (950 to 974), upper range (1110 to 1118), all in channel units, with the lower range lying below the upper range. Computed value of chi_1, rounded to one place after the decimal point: 2.6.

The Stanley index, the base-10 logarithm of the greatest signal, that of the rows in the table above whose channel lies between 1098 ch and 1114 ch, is 1.18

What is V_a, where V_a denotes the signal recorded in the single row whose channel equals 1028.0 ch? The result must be 14.4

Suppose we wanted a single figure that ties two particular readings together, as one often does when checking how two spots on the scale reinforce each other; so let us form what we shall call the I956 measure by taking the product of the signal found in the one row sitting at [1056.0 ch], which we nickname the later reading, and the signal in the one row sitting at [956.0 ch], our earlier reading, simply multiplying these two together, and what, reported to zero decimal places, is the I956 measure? 219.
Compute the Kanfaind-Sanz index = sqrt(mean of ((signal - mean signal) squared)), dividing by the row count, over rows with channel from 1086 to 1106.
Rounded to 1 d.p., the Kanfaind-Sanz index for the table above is 0.8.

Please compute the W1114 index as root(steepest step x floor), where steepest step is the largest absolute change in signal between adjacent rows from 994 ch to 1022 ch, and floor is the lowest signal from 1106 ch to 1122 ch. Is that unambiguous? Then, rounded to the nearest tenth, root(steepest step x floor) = 3.7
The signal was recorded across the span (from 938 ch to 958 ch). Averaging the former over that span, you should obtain 13.5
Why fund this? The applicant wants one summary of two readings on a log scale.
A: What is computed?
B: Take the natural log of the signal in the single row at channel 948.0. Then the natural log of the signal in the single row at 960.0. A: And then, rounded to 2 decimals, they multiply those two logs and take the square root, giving 2.64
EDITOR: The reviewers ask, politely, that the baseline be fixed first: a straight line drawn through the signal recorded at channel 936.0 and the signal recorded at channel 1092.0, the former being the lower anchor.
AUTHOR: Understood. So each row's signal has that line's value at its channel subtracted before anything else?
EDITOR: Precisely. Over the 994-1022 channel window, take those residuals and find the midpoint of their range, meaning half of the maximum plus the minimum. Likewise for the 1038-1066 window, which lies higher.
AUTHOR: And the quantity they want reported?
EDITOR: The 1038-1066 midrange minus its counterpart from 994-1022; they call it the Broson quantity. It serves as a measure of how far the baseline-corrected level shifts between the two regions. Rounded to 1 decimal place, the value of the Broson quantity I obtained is 1.4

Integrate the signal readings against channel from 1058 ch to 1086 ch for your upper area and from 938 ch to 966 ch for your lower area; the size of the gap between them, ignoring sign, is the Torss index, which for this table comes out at 18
